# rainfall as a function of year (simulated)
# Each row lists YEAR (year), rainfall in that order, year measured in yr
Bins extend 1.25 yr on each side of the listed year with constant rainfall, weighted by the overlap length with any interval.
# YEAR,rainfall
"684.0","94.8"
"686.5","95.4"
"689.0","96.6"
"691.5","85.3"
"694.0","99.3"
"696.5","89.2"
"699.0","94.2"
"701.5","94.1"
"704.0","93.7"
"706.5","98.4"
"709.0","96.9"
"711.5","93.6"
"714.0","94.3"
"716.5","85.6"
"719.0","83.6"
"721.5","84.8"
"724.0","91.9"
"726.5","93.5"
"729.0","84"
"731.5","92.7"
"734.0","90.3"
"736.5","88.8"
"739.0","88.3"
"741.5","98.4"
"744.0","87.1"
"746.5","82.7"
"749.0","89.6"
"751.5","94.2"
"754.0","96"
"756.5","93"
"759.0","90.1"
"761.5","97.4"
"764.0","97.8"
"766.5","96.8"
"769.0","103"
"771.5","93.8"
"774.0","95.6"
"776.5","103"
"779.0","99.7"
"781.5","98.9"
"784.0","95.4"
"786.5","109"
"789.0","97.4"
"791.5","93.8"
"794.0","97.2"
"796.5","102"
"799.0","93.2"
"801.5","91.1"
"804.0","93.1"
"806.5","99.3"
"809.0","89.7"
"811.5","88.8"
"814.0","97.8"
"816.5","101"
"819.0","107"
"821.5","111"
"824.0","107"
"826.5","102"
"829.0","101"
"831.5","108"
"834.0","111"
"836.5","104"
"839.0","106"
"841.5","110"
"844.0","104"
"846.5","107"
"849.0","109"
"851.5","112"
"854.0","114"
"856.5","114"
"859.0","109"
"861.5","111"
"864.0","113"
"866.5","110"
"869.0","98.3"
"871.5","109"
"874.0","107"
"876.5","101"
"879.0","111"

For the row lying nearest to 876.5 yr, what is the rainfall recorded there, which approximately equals 101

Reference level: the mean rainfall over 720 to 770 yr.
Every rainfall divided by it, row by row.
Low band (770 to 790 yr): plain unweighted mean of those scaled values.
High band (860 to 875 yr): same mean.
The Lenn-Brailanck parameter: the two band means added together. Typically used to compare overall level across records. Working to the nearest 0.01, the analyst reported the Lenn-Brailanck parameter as 2.25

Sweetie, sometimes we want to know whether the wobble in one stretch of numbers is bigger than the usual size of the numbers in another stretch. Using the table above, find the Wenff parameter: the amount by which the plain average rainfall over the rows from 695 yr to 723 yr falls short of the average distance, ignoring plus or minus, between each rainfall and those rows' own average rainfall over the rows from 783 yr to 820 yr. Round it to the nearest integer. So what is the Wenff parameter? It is -87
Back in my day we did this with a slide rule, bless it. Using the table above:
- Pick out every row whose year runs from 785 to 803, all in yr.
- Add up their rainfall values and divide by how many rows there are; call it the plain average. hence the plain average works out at 98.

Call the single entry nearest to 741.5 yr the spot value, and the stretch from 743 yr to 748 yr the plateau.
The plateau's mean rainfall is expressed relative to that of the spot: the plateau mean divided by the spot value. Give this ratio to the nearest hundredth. 0.86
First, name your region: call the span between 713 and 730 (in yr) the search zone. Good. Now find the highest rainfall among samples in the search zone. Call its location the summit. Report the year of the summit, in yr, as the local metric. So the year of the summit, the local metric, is 714.0 yr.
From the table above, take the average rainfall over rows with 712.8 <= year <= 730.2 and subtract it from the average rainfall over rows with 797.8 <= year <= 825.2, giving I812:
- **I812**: 10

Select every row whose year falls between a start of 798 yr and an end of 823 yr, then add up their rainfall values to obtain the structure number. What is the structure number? 972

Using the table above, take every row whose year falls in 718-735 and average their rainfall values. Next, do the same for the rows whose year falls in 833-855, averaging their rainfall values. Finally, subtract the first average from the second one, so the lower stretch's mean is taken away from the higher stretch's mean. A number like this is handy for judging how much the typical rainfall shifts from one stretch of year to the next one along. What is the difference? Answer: 20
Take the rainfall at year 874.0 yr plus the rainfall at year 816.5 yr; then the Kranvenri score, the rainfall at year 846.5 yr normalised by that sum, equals 0.514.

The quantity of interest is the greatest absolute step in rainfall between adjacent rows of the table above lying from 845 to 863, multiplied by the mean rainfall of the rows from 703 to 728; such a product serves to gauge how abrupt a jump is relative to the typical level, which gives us 458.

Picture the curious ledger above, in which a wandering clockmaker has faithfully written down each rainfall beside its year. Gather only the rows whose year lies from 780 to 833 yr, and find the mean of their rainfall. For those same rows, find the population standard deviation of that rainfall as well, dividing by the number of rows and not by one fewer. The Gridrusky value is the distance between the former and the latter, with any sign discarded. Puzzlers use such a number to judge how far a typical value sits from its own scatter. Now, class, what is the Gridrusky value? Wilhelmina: 92.9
